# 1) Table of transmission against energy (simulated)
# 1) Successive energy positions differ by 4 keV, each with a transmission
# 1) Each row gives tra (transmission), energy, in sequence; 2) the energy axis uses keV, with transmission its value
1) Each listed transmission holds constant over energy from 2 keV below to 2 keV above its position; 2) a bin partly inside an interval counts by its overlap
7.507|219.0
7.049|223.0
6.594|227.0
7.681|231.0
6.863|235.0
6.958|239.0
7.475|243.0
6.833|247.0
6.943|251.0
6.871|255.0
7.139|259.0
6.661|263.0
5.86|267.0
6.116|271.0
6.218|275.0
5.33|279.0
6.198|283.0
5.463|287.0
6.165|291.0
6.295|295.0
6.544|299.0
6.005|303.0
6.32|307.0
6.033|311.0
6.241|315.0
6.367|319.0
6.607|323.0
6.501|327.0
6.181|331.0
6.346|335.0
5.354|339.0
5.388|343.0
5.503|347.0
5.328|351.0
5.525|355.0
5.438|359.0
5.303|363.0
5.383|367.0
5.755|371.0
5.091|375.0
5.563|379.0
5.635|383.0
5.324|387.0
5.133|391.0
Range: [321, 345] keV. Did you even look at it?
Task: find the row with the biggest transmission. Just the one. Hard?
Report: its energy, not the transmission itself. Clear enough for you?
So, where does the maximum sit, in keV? 323.0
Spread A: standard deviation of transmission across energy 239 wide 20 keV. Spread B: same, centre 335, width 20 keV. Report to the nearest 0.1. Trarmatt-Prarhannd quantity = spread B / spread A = 1.4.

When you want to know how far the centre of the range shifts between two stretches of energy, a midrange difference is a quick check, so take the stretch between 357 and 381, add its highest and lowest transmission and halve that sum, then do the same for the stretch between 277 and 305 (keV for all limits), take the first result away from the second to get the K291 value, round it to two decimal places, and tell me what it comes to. 0.51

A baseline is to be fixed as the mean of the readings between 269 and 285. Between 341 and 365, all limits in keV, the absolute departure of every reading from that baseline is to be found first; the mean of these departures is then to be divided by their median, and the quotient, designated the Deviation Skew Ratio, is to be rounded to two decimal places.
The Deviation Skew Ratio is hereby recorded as 1.00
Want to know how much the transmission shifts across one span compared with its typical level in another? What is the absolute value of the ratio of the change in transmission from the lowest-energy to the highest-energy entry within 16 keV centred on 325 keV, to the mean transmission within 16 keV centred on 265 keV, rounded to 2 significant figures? 0.029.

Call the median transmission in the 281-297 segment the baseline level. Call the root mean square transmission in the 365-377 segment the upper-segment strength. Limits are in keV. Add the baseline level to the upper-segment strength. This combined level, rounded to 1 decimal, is 11.6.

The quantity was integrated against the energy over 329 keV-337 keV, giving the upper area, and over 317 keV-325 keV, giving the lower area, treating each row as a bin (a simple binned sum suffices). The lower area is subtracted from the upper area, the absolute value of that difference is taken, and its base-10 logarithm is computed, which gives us 0.3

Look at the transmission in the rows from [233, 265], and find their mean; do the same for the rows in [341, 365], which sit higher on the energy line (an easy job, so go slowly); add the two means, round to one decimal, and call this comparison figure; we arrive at 12.4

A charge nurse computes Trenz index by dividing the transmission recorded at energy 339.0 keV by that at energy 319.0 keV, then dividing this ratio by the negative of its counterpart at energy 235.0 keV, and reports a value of -0.123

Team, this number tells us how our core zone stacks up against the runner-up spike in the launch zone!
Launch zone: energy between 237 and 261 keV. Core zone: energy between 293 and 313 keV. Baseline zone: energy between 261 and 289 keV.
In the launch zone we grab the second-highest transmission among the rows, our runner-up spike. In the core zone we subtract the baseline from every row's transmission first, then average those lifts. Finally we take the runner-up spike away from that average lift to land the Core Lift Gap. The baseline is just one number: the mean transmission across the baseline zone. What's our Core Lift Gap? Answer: -6.9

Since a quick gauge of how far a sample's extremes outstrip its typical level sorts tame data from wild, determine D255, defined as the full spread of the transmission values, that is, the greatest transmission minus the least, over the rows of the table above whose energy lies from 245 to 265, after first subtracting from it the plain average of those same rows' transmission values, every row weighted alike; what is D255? -6.4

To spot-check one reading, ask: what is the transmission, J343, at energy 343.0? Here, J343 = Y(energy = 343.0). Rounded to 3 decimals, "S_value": 5.388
